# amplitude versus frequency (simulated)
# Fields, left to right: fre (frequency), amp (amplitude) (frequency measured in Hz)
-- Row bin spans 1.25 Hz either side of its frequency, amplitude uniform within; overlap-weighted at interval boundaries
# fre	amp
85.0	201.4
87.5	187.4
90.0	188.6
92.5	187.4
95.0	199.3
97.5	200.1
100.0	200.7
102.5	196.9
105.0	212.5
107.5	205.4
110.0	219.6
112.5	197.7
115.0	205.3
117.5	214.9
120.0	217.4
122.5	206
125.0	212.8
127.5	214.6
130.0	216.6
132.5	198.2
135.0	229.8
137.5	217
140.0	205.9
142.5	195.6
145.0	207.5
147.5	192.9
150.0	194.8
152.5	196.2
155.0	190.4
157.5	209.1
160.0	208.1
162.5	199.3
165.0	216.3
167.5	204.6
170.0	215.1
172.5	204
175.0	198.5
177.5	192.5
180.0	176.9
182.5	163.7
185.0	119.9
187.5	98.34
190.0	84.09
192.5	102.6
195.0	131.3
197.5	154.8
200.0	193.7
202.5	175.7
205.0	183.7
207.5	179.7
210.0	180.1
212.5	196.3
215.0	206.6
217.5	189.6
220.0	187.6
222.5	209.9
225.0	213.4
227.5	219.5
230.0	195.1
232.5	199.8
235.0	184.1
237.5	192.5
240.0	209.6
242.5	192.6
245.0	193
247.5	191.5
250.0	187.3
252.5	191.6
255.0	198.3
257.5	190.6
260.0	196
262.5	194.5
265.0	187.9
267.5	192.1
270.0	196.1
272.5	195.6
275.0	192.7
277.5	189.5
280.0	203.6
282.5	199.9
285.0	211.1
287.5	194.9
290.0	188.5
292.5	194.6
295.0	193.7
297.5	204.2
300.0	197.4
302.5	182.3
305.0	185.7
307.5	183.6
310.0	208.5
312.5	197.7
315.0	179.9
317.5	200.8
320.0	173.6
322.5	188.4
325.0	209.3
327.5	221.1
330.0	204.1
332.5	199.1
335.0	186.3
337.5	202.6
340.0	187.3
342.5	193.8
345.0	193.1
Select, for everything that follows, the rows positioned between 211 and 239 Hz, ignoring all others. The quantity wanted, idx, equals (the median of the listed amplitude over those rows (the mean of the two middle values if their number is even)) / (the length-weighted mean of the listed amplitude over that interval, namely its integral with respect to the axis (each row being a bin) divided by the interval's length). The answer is 0.98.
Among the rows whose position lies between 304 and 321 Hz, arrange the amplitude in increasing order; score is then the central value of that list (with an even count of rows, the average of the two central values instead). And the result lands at 186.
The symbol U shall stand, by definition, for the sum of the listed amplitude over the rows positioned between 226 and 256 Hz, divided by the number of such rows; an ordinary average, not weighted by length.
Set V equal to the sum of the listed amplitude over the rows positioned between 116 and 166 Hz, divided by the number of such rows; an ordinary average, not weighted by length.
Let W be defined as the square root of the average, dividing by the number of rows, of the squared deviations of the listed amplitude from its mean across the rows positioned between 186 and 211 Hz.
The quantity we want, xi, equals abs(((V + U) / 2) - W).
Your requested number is 163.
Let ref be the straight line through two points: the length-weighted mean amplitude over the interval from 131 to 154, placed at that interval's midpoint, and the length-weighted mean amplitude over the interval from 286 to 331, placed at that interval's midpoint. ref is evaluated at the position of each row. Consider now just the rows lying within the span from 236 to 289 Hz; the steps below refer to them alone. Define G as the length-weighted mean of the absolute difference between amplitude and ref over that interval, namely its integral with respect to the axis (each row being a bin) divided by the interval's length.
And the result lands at 6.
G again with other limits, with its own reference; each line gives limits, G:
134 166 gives 9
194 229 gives 20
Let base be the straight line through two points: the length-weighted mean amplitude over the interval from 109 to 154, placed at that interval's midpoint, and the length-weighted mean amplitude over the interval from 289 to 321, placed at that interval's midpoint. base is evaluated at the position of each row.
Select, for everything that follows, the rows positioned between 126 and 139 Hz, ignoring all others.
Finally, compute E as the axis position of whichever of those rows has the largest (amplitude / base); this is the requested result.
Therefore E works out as 135.0 Hz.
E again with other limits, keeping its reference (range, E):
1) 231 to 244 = 240.0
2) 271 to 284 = 280.0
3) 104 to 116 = 110.0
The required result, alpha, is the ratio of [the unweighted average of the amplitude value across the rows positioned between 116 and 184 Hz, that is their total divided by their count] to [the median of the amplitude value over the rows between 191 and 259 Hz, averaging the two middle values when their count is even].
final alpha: 1.06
